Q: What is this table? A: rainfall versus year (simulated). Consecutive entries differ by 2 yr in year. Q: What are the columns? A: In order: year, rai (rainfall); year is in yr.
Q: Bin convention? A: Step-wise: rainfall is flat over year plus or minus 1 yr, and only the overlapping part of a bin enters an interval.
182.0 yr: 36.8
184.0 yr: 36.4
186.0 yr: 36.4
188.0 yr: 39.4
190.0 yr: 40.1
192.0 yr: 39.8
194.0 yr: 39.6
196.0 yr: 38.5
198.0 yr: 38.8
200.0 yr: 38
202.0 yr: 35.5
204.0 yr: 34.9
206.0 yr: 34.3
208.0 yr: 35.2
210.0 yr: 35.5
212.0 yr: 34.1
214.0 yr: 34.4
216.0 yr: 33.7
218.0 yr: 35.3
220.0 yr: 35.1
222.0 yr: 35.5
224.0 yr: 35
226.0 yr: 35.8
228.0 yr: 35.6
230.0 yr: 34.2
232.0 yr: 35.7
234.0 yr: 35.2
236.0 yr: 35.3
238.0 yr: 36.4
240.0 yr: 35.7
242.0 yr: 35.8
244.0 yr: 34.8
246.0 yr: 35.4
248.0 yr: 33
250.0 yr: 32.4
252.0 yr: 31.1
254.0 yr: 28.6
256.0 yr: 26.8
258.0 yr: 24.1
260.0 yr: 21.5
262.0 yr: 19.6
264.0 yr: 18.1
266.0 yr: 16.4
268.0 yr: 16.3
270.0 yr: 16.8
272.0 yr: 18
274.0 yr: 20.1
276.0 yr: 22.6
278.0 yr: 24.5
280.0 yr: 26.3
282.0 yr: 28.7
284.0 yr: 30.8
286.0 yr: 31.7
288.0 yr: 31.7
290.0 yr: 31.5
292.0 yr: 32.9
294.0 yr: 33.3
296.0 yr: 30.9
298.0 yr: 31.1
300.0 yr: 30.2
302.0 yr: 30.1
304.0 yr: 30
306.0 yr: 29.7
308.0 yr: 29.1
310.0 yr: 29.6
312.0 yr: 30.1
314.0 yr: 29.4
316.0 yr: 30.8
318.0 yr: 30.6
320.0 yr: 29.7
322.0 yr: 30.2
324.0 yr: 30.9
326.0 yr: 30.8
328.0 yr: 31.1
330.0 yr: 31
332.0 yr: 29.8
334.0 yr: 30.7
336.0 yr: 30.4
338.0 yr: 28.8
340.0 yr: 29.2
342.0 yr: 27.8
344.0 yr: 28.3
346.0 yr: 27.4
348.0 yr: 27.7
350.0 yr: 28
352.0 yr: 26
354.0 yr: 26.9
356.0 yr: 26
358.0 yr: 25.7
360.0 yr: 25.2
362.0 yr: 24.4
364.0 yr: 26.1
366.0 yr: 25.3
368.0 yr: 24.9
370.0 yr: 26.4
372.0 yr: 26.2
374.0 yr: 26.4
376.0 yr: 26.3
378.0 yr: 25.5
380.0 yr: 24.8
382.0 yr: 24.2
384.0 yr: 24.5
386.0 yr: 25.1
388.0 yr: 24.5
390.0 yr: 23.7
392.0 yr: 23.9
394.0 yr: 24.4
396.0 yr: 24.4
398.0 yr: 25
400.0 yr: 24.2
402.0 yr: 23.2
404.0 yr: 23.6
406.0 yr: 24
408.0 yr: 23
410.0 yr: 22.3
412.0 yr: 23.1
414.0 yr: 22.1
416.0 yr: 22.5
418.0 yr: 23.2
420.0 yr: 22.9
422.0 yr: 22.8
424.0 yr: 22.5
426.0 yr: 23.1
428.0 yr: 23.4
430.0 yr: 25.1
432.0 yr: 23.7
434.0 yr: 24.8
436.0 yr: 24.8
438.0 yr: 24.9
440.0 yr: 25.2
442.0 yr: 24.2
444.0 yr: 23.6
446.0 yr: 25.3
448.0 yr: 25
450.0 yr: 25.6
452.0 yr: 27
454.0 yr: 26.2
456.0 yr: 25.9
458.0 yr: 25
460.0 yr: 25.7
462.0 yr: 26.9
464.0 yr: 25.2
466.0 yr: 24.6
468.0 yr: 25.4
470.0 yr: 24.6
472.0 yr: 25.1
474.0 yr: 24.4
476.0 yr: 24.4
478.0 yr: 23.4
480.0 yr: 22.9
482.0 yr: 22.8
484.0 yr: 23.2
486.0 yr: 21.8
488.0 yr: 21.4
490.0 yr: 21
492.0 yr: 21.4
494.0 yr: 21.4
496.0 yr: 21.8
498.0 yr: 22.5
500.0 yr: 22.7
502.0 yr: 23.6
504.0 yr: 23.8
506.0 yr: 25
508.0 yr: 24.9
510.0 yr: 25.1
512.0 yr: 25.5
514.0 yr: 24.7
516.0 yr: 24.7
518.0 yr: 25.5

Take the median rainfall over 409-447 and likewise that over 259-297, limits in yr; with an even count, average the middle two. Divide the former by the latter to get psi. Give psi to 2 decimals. 0.96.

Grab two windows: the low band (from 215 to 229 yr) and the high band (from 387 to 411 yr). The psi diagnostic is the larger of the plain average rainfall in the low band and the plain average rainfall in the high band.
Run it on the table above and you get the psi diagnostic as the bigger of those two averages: 35.1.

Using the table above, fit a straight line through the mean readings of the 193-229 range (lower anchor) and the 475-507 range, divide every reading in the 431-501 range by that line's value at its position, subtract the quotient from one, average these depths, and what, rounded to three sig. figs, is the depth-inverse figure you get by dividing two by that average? -203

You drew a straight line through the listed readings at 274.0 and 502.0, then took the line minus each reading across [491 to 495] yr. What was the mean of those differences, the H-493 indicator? 2.1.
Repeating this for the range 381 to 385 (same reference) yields -2.6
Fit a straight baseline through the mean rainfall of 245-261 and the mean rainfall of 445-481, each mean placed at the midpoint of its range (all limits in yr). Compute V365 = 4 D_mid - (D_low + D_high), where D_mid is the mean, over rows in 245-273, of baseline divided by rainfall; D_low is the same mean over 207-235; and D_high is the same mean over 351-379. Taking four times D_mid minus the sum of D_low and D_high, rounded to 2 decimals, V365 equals 3.28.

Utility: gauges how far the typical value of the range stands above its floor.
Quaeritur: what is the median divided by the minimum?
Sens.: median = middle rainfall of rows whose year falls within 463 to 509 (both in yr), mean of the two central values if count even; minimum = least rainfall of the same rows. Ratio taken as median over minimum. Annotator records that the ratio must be 1.11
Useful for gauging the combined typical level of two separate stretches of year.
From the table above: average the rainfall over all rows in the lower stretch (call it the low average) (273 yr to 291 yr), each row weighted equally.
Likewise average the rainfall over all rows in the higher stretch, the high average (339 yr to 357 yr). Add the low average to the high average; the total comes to 55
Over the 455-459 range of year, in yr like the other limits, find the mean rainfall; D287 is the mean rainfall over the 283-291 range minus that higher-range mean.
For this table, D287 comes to 6.0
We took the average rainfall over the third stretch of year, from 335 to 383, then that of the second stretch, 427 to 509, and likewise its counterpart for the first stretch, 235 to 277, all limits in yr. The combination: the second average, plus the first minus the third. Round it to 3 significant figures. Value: 24.2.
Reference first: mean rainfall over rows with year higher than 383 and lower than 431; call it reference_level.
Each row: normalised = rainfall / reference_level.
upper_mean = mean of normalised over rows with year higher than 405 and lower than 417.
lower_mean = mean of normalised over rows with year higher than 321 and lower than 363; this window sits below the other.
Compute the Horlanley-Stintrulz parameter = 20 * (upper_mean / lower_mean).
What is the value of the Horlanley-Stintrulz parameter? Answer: 16.1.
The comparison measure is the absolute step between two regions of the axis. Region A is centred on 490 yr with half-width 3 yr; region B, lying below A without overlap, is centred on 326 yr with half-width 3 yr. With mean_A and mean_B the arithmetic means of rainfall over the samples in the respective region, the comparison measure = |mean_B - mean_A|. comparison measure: 10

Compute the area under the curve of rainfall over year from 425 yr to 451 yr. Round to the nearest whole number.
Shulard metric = 637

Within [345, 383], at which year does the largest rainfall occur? 350.0 yr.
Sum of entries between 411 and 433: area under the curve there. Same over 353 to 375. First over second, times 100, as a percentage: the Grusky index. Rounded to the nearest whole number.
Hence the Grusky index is 90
